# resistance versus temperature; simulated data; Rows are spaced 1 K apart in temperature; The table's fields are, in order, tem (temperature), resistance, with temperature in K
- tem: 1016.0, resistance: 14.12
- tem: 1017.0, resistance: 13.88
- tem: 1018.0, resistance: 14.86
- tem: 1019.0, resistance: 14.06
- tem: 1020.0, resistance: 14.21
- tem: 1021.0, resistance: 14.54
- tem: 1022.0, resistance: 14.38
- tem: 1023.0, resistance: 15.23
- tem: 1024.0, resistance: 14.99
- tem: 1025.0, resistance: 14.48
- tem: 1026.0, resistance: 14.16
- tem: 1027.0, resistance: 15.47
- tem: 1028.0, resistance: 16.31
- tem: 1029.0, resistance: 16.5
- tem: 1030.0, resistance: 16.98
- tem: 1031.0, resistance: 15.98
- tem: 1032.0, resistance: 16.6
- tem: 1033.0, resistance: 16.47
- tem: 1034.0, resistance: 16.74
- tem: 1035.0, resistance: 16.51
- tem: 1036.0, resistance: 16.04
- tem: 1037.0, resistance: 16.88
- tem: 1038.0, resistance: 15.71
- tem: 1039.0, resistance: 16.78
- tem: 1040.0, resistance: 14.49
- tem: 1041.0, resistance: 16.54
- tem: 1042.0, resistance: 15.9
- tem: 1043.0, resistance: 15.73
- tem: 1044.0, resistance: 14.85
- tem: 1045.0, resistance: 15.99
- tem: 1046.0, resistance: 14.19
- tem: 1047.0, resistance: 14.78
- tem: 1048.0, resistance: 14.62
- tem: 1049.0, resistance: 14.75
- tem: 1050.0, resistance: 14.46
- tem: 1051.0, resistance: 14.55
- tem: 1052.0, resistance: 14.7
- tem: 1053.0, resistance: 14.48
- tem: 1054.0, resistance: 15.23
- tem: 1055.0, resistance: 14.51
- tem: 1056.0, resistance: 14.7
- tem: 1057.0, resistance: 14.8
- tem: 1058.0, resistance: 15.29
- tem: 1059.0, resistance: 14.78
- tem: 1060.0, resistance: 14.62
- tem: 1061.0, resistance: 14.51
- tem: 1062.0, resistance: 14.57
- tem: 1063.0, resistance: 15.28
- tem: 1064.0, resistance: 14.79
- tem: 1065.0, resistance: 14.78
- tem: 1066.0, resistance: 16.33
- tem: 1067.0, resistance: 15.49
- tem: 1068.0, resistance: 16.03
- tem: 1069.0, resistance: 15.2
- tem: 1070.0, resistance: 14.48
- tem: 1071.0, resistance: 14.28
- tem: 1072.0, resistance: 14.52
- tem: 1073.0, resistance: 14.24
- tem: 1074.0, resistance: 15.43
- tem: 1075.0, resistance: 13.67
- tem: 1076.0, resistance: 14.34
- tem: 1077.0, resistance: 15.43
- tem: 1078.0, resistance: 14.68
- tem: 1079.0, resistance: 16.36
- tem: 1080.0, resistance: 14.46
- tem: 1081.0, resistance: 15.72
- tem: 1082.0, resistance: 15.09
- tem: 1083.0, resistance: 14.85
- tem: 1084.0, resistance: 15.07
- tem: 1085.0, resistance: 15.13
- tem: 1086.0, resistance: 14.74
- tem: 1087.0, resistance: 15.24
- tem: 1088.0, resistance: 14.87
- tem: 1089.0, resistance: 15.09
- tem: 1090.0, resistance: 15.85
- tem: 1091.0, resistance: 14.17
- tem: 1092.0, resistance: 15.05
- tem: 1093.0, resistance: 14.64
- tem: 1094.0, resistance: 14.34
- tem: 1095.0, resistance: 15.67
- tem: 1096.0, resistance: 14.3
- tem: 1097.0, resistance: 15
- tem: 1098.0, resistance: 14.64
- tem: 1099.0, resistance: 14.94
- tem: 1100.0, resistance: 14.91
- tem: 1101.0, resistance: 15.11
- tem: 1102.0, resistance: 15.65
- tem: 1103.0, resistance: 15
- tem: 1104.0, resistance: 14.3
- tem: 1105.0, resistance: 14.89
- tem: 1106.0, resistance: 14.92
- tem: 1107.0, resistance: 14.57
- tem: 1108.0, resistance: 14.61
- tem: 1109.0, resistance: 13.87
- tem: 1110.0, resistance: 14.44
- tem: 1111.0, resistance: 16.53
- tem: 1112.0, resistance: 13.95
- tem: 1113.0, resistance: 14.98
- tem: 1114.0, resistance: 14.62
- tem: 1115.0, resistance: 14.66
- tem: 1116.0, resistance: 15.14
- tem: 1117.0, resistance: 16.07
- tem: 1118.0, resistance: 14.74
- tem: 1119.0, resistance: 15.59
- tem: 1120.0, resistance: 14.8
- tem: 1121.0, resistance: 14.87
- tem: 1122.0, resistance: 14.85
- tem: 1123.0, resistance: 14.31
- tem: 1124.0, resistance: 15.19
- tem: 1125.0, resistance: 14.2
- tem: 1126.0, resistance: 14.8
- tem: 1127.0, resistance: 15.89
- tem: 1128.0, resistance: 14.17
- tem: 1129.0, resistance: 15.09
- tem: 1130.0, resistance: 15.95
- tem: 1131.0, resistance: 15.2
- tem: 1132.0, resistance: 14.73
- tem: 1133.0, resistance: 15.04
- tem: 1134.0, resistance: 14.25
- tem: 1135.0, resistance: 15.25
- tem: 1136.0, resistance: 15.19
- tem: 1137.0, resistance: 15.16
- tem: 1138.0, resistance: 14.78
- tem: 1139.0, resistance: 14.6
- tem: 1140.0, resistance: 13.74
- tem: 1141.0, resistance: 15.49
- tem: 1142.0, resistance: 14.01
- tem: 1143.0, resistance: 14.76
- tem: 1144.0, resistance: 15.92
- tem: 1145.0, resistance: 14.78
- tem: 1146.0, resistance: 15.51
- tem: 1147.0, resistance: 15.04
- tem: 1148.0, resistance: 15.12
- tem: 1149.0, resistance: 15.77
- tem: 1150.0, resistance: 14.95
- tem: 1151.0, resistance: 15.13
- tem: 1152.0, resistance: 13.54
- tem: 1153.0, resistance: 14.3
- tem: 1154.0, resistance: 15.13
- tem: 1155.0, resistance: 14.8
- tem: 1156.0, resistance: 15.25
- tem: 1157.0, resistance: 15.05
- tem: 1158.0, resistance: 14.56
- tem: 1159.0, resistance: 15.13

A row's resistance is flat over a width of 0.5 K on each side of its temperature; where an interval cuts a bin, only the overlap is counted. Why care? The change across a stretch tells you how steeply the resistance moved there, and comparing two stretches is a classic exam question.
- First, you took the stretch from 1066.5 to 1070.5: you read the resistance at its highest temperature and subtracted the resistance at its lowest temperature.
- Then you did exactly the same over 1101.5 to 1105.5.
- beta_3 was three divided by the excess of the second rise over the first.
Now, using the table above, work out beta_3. 12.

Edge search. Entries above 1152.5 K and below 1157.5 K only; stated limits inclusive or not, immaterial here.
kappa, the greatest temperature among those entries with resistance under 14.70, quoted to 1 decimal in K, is 1153.0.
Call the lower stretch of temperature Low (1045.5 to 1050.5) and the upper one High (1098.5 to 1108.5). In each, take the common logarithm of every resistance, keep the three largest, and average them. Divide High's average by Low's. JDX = 1.01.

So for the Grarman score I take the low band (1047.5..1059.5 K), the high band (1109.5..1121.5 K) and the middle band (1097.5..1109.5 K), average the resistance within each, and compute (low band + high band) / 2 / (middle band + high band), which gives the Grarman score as 0.499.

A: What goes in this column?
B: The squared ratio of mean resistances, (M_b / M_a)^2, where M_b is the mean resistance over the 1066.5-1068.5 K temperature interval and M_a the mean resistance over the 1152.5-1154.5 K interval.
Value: 1.15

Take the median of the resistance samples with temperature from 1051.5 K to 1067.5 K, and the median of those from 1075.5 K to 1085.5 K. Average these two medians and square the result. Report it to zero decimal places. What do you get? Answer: 223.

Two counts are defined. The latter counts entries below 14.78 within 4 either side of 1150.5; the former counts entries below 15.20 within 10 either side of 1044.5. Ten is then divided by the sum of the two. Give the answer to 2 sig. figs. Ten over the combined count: 0.83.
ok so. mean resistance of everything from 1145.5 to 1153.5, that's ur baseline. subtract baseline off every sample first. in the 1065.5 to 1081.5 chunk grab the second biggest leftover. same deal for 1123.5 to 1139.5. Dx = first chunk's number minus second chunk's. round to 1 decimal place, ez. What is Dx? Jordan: 0.4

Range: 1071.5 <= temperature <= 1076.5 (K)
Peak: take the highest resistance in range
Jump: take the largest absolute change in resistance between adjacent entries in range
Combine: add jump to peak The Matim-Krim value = 17.2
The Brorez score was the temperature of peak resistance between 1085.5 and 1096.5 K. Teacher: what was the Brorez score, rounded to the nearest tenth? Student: 1090.0 K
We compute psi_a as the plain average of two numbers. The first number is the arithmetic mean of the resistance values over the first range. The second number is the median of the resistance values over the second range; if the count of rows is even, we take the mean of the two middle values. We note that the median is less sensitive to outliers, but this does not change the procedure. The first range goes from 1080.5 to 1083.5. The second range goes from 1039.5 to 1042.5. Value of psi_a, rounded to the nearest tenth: 15.6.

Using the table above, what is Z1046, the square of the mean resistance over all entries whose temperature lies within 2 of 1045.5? 224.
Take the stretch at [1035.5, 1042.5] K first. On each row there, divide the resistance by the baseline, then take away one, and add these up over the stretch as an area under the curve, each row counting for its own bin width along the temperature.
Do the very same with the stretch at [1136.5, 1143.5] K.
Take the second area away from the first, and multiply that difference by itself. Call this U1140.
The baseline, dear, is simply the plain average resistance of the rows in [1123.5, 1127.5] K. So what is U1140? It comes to 0.43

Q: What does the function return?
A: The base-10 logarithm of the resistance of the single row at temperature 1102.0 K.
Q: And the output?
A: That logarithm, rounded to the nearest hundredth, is 1.19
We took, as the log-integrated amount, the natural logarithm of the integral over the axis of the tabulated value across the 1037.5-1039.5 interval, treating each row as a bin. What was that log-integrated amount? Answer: 3.48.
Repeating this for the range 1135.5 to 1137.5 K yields 3.41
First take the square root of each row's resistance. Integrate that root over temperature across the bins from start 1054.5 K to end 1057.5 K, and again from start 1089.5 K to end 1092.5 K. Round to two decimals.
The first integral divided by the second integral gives 0.99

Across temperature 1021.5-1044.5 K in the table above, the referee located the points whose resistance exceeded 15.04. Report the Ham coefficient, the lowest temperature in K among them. 1023.0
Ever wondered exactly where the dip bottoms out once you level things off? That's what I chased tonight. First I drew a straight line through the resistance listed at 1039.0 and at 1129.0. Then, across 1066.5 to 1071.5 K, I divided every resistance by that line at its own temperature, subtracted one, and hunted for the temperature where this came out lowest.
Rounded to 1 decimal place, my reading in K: 1071.0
